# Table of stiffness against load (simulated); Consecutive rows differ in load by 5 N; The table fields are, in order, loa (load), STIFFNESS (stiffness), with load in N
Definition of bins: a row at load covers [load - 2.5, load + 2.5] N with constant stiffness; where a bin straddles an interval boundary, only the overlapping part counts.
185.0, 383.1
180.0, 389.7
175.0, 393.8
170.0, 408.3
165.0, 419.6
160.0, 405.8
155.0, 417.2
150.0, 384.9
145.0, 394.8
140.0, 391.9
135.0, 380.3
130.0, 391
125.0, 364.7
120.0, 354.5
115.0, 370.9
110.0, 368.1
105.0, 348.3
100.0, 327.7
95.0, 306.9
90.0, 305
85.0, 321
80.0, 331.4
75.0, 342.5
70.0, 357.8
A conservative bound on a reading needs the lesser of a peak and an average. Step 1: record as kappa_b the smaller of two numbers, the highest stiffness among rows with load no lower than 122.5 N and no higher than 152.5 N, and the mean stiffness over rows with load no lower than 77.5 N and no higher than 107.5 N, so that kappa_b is 323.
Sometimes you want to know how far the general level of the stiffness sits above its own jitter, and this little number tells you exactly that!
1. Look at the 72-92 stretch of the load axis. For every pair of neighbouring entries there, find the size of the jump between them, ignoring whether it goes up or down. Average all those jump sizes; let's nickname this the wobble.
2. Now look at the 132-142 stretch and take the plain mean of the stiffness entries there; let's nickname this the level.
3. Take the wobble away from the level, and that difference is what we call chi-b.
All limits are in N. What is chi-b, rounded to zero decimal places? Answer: 374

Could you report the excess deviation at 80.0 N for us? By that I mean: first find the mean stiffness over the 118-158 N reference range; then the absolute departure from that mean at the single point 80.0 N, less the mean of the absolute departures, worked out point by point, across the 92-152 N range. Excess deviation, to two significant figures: 30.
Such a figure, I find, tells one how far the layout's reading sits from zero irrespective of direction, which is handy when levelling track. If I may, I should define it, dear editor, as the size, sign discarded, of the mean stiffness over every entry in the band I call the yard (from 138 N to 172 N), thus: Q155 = 403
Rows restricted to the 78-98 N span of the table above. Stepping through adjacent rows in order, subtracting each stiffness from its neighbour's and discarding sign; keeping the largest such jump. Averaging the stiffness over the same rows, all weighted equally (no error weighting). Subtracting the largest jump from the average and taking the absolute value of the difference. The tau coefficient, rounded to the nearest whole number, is 300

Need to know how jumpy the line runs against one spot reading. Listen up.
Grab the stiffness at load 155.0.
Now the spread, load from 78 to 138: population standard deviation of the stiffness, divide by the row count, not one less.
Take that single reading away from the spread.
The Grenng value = -390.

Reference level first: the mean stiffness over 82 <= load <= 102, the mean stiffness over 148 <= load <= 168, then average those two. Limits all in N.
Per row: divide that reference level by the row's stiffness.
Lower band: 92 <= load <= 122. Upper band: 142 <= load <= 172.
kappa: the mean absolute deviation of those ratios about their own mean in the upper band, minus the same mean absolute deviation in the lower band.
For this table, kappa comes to -0.038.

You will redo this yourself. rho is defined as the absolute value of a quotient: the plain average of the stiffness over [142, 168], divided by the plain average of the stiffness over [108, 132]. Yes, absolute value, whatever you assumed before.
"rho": 1.094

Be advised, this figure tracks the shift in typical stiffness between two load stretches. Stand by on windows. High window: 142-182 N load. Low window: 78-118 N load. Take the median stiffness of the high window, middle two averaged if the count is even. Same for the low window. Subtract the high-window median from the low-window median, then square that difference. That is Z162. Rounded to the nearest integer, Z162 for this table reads 5006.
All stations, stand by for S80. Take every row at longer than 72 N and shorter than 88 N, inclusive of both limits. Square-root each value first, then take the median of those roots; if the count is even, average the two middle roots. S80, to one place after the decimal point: 18.2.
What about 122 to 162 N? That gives 19.8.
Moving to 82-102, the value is 17.7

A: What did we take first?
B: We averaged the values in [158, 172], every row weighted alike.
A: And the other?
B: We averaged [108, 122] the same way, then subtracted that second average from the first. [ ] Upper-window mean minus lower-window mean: 47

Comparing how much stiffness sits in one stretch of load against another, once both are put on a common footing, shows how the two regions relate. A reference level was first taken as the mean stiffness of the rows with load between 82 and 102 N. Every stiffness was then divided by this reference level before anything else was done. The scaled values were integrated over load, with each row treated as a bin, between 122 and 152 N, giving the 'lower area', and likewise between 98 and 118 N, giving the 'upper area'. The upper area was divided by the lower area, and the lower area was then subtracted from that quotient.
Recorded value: -36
